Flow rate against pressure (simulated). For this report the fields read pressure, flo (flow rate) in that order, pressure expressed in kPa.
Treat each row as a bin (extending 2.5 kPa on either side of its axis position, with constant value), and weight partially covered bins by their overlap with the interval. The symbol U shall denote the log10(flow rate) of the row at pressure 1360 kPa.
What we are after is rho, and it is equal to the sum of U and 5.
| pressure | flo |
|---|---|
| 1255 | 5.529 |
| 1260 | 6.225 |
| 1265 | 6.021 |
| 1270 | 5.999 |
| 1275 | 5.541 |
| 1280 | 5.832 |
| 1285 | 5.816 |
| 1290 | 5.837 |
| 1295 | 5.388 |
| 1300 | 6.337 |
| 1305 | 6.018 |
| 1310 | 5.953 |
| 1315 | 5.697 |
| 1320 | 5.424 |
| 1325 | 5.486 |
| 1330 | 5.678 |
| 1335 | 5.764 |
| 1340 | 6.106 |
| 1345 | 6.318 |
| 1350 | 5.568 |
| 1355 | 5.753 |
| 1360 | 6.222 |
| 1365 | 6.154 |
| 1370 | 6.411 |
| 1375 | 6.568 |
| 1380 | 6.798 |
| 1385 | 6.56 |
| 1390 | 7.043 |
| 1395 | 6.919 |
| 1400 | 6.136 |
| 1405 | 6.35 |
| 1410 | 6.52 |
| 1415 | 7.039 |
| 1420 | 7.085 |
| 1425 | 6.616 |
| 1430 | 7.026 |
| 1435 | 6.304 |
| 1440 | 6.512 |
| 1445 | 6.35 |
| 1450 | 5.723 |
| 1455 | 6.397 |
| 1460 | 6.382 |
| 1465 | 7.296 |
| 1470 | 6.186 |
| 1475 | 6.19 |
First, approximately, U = 0.794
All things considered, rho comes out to 5.79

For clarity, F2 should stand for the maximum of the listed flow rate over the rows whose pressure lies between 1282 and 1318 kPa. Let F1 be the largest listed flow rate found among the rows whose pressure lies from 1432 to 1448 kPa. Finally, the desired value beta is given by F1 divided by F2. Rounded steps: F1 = 6.512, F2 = 6.337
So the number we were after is 1.03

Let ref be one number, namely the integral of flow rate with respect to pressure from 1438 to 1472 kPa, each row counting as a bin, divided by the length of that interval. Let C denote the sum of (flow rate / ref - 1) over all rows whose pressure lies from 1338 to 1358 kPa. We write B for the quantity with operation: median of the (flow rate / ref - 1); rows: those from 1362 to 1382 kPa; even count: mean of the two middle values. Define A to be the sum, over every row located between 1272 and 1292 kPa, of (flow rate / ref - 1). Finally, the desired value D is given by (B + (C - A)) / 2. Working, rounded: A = -0.41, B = 0.01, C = -0.295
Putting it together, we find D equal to 0.06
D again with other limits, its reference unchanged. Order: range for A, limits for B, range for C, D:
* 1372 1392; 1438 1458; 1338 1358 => -0.25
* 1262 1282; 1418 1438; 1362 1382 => 0.23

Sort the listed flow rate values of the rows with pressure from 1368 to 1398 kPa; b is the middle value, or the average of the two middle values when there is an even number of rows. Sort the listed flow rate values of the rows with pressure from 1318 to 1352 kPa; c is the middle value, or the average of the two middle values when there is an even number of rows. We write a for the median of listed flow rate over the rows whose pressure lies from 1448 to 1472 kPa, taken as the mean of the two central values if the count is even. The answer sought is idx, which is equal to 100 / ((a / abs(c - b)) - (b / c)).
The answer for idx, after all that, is 19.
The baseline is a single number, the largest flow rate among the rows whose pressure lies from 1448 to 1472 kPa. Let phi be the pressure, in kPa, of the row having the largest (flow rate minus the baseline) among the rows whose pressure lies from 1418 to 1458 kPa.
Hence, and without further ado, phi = 1420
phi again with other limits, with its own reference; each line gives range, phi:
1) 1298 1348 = 1300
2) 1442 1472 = 1465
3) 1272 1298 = 1290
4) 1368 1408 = 1390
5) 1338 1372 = 1370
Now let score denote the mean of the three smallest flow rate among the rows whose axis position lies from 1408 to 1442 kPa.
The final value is 6.4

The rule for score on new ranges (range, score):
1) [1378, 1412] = 6.3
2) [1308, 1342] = 5.5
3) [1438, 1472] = 6.1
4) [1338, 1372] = 5.8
